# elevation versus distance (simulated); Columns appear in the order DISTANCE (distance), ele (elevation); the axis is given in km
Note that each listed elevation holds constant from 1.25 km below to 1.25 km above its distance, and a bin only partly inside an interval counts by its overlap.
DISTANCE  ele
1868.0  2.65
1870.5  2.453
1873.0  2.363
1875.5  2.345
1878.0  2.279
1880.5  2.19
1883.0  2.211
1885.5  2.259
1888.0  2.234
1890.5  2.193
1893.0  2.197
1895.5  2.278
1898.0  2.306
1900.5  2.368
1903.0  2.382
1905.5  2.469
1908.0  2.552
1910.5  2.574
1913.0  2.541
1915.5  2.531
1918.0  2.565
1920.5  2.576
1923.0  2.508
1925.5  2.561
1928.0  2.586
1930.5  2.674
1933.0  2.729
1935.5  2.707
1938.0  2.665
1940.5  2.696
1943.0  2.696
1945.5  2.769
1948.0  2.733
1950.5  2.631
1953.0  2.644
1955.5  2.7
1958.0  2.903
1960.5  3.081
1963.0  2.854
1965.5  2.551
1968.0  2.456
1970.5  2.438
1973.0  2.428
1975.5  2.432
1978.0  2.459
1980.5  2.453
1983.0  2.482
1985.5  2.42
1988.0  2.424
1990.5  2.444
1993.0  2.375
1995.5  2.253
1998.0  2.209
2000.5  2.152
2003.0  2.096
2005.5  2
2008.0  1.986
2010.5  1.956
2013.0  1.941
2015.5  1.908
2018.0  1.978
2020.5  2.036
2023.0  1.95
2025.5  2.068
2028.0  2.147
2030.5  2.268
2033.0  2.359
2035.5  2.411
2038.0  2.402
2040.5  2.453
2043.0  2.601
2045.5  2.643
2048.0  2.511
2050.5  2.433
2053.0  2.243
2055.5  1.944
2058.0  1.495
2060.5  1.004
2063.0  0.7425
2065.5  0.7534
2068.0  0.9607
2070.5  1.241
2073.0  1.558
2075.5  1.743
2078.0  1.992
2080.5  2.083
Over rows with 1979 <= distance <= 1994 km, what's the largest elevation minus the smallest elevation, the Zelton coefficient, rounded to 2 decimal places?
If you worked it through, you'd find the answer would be 0.11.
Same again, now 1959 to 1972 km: 0.64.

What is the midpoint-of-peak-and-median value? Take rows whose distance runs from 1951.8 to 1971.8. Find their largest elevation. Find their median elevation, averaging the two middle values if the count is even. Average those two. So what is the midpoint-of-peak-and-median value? 2.9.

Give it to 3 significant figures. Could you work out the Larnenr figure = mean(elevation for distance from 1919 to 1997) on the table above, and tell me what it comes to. 2.59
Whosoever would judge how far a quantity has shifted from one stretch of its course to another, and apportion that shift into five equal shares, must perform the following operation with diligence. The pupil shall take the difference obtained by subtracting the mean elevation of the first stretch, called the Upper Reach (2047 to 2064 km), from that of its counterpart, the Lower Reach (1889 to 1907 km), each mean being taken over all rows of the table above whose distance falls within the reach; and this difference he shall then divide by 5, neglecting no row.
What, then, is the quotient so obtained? 0.11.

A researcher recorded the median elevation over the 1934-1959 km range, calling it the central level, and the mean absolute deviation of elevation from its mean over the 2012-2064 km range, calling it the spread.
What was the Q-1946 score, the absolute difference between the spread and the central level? 2.35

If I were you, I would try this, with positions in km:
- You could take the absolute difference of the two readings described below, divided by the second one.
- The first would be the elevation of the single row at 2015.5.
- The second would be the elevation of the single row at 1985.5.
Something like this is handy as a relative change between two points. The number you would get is 0.21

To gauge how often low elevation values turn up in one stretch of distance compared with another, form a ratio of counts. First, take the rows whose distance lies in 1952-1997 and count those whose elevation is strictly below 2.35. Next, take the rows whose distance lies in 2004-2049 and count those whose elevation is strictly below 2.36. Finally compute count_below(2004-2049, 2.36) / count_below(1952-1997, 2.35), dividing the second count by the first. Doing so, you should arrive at 12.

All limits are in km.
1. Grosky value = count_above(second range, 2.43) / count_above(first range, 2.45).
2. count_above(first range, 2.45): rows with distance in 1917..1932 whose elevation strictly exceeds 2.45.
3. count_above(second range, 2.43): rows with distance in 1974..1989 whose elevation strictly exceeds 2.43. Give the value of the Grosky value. 0.67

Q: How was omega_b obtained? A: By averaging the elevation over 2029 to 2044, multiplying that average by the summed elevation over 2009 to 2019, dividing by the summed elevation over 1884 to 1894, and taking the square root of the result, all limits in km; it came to 1.45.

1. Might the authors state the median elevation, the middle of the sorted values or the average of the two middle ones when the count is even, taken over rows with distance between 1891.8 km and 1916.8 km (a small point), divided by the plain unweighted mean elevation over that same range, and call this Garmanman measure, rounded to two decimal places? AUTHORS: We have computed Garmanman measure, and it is 1.00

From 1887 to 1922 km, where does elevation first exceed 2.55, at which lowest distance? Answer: 1908.0 km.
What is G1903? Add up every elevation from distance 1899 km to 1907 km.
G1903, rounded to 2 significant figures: 7.2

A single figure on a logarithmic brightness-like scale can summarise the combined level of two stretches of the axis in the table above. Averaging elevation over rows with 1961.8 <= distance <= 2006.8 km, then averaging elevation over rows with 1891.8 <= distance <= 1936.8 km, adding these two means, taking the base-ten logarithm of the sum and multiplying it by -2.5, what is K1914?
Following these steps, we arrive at -1.72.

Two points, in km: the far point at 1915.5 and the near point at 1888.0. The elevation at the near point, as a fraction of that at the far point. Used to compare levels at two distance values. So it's 0.88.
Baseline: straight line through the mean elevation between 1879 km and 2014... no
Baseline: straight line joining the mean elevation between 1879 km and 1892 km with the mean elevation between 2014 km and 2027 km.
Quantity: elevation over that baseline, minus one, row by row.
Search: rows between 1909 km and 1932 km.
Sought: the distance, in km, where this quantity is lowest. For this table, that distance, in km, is 1923.0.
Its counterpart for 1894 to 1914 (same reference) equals 1895.5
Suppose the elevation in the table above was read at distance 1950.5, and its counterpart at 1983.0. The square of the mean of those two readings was 6.5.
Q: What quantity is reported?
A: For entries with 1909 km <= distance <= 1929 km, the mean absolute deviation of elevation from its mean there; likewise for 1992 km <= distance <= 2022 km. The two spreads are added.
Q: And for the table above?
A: 0.14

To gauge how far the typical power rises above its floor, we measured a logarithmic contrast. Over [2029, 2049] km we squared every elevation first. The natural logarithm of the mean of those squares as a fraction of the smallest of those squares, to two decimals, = 0.16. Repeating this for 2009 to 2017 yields 0.03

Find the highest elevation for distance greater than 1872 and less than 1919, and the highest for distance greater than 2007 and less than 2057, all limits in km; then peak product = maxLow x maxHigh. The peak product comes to 6.8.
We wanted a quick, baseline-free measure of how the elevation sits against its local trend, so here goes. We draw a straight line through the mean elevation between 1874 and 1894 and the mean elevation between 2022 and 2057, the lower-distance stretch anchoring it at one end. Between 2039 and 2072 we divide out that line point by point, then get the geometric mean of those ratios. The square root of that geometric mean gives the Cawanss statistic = 0.83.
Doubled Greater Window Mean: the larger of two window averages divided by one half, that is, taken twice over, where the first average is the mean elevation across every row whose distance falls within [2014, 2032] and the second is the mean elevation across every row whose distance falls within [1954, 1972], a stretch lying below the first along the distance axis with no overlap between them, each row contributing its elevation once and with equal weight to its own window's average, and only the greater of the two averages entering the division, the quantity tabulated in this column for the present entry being 5.4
